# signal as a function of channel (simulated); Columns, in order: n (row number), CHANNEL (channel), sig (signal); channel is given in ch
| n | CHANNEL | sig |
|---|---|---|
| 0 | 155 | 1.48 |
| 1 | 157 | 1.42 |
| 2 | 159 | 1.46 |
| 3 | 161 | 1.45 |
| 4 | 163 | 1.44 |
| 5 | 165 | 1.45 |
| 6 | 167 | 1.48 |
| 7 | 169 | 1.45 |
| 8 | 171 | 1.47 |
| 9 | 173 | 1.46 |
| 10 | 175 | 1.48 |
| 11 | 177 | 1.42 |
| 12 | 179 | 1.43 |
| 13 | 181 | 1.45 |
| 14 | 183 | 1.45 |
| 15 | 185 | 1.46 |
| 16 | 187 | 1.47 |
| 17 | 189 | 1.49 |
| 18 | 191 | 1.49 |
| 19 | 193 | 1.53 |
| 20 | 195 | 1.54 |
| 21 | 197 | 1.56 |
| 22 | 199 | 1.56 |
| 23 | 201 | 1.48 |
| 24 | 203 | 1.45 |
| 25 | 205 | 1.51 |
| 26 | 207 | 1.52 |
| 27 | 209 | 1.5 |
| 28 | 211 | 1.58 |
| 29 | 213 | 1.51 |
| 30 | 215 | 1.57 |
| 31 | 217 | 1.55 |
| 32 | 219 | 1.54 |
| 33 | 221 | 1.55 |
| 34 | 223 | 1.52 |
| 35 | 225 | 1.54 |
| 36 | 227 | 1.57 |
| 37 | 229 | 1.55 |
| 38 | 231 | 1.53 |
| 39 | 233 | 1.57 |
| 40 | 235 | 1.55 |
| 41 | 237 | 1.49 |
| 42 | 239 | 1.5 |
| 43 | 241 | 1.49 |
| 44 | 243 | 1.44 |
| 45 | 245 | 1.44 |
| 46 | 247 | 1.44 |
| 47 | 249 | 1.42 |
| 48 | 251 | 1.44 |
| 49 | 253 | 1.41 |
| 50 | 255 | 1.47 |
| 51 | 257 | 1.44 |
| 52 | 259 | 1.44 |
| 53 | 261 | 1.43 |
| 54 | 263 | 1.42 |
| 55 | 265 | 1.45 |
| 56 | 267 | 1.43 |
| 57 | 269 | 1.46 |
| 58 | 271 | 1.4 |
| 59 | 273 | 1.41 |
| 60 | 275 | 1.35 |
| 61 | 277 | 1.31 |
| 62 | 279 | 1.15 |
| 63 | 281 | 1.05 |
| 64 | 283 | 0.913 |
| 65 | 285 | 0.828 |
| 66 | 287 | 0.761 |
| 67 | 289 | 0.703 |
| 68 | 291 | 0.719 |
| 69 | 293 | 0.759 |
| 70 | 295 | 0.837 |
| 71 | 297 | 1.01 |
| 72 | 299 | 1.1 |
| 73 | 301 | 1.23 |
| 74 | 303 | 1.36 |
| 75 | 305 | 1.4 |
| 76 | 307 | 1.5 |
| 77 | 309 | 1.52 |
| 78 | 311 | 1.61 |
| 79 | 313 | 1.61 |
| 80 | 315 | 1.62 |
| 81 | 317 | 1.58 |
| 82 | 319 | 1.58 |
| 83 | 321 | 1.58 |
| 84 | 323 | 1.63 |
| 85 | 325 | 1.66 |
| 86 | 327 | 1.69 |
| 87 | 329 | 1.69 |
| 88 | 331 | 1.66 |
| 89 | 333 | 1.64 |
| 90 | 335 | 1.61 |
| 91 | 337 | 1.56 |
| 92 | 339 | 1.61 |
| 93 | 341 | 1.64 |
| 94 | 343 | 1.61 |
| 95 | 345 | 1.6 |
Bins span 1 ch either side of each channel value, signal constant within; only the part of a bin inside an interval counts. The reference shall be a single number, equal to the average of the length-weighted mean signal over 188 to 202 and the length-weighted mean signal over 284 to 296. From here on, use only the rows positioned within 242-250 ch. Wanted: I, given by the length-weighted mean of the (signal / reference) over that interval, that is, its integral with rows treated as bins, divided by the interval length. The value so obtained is 1.3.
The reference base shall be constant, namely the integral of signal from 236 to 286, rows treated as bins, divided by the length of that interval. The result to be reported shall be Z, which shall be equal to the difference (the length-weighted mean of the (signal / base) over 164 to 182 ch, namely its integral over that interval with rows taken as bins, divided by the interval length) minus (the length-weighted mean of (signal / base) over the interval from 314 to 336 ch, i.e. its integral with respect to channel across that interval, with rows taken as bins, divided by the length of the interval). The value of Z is -0.130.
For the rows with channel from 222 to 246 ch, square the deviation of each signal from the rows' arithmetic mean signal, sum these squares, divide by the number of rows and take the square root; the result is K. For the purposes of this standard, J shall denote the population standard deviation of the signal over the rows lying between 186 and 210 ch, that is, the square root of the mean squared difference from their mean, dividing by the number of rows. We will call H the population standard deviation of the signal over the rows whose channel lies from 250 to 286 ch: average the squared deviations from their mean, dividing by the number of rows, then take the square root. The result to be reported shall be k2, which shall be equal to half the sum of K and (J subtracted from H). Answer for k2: 0.101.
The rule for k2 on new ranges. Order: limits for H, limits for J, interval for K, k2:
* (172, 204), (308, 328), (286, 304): 0.113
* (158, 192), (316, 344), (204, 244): 0.007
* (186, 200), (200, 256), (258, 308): 0.130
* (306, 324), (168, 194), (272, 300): 0.124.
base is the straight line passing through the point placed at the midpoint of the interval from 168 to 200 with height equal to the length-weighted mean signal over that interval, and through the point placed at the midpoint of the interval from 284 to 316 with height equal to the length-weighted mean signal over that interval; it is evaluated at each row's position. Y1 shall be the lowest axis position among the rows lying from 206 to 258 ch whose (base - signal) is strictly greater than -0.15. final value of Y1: 207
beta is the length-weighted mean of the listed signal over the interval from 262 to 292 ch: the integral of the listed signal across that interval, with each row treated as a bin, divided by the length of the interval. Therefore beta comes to 1.16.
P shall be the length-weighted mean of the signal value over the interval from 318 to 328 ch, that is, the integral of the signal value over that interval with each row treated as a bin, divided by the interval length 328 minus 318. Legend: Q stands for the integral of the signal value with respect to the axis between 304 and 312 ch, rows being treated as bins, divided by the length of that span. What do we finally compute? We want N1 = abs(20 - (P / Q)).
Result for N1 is 18.92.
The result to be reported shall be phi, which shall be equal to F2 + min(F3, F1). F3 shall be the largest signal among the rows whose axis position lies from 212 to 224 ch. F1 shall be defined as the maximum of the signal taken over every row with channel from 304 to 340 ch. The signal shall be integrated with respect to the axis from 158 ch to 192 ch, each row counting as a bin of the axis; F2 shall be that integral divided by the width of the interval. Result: 3.0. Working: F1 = 1.69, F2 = 1.5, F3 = 1.57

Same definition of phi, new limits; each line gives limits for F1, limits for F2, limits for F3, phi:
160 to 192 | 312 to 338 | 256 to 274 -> 3.1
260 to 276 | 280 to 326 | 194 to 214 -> 2.7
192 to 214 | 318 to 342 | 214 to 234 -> 3.2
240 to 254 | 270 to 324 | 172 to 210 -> 2.7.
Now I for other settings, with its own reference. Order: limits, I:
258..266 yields 1.3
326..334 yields 1.5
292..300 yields 0.8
